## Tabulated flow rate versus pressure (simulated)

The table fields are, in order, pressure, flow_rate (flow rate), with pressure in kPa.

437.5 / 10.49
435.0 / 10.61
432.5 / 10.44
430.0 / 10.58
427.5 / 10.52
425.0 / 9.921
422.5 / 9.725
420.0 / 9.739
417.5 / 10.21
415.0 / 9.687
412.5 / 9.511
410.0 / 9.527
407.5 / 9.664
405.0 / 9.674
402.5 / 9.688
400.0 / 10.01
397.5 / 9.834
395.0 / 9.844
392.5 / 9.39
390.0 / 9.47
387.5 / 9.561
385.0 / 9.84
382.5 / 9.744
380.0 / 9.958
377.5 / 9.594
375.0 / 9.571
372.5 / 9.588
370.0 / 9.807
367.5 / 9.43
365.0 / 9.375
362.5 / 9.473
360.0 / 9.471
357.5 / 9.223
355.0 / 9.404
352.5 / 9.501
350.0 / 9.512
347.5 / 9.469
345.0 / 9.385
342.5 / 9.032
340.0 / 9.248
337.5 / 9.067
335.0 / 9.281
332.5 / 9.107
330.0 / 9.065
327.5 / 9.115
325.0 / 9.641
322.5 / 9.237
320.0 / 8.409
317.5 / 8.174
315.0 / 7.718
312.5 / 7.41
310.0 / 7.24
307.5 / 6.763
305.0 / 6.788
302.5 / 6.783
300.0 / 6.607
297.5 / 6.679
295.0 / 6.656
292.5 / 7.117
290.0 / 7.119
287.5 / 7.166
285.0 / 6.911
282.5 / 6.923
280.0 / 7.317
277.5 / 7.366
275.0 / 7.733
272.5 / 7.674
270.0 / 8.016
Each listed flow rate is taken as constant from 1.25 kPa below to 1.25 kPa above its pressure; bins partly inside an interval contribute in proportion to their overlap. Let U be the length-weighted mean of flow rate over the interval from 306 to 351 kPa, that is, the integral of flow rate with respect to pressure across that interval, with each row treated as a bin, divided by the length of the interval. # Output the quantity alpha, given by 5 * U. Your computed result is 43.5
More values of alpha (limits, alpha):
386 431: 49.0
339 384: 47.5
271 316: 35.6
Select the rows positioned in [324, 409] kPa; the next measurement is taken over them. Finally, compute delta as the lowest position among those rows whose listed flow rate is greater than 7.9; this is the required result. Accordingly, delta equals 325.0 kPa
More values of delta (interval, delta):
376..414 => 377.5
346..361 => 347.5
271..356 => 317.5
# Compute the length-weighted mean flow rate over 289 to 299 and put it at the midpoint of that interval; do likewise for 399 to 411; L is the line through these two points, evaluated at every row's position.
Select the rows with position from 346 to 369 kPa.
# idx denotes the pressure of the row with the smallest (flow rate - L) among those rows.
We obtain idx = 367.5 kPa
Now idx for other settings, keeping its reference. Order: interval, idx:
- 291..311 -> 307.5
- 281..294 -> 285.0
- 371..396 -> 392.5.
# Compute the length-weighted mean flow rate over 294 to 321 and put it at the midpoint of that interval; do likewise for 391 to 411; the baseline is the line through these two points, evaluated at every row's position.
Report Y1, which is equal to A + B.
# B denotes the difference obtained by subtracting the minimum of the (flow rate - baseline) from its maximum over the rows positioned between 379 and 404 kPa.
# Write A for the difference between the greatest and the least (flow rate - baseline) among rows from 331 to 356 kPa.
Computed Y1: 1.35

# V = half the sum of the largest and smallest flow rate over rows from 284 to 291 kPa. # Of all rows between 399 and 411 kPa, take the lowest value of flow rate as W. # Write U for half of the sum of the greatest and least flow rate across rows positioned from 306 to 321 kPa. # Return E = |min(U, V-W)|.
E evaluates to 2.5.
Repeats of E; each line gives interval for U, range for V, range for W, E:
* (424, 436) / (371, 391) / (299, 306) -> 3.1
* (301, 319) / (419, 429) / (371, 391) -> 0.7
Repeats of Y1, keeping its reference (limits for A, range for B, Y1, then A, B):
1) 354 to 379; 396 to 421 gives 1.25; 0.41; 0.83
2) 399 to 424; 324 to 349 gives 1.97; 0.89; 1.08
